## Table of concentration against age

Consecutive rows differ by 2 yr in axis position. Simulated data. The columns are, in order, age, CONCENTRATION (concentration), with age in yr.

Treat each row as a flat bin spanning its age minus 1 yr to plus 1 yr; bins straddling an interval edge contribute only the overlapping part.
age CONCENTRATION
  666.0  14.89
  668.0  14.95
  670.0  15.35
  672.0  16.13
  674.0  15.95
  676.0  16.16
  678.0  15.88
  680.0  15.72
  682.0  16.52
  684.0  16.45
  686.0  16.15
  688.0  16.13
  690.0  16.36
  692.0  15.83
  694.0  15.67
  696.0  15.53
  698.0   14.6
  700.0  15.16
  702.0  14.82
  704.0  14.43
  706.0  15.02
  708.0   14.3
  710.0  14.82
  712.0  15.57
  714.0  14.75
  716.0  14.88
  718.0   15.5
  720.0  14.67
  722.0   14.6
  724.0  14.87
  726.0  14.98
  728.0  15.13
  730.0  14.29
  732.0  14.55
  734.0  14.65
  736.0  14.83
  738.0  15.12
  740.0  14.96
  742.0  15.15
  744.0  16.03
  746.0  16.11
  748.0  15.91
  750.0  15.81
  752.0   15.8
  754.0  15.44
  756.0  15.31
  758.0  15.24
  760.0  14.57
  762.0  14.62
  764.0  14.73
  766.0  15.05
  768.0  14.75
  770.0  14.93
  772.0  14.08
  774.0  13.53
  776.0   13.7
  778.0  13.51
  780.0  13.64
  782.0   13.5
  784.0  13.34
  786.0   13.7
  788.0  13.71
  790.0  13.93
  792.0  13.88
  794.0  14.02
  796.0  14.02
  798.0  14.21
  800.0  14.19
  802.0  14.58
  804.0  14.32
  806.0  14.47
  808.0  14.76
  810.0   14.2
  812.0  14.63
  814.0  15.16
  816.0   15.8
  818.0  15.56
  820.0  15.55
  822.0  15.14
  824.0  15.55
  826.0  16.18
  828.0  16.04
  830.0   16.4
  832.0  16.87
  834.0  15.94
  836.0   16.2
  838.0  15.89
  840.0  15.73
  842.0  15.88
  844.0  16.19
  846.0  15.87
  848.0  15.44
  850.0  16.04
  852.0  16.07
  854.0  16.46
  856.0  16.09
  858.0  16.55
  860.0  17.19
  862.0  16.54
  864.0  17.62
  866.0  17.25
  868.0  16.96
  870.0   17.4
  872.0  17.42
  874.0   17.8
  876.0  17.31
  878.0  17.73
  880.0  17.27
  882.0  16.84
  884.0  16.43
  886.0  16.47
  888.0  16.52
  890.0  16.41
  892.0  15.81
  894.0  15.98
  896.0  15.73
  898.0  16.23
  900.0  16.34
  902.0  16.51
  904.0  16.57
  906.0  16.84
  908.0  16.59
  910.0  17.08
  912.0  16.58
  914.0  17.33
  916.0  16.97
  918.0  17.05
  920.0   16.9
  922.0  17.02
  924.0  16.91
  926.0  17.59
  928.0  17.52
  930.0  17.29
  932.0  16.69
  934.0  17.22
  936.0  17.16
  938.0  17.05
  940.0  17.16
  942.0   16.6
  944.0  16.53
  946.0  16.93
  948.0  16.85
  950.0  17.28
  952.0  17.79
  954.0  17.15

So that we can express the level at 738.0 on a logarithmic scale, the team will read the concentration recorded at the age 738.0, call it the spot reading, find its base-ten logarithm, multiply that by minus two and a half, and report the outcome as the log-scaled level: -2.95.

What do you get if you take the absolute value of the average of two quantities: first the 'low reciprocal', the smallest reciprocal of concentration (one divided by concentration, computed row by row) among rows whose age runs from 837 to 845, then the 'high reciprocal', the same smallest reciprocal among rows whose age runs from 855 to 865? 0.0593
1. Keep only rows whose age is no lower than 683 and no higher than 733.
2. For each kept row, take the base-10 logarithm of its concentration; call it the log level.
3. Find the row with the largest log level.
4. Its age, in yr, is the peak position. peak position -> 684.0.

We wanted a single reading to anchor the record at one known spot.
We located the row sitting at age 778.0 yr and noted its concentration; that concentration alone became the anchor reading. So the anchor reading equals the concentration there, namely 13.51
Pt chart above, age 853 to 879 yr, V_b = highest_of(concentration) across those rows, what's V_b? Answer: 17.8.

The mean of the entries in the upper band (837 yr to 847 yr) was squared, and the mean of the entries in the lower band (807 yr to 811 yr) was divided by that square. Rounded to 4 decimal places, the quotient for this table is 0.0572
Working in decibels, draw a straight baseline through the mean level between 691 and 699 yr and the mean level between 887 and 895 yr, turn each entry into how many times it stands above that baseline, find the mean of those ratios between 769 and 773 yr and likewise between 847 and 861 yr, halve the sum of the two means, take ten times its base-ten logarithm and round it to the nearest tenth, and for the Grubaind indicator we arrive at -0.1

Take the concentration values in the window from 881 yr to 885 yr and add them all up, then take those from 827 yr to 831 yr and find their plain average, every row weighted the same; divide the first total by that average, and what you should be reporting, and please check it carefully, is 2.05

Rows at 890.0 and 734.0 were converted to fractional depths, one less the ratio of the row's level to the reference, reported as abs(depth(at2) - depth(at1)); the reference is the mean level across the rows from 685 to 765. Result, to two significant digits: 0.12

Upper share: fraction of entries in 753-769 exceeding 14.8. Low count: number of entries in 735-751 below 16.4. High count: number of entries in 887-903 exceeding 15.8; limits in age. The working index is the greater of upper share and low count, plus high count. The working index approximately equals 15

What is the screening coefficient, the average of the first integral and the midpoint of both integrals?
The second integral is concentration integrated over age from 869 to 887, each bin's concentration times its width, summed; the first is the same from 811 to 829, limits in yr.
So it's 287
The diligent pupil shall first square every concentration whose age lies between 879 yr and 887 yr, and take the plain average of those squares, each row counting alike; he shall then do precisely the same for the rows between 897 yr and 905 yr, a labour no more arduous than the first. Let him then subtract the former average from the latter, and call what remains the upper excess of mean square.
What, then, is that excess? -11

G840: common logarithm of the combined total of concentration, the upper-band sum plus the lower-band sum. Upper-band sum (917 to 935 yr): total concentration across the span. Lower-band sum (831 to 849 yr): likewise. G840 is 2.475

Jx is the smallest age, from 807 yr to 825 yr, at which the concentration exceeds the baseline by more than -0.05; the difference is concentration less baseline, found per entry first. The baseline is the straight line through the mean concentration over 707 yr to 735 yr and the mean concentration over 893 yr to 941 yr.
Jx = 816.0 yr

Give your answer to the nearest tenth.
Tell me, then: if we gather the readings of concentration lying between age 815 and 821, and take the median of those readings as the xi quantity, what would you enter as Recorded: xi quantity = 15.6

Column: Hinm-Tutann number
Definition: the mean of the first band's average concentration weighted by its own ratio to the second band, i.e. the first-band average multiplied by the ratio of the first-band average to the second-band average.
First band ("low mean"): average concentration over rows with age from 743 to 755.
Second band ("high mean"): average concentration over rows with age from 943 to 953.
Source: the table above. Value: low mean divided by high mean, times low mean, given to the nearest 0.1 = 14.7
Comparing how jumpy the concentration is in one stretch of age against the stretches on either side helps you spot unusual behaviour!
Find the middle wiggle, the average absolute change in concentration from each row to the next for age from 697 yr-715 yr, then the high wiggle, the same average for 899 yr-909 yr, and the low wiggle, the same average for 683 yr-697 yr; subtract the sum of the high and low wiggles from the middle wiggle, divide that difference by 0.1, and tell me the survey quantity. 1.7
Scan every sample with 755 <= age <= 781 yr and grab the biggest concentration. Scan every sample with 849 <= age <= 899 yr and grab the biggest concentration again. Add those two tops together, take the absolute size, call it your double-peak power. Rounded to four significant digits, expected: 33.11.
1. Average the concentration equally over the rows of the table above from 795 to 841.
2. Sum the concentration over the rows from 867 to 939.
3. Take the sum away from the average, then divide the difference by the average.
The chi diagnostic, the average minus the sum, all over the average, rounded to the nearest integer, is -39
